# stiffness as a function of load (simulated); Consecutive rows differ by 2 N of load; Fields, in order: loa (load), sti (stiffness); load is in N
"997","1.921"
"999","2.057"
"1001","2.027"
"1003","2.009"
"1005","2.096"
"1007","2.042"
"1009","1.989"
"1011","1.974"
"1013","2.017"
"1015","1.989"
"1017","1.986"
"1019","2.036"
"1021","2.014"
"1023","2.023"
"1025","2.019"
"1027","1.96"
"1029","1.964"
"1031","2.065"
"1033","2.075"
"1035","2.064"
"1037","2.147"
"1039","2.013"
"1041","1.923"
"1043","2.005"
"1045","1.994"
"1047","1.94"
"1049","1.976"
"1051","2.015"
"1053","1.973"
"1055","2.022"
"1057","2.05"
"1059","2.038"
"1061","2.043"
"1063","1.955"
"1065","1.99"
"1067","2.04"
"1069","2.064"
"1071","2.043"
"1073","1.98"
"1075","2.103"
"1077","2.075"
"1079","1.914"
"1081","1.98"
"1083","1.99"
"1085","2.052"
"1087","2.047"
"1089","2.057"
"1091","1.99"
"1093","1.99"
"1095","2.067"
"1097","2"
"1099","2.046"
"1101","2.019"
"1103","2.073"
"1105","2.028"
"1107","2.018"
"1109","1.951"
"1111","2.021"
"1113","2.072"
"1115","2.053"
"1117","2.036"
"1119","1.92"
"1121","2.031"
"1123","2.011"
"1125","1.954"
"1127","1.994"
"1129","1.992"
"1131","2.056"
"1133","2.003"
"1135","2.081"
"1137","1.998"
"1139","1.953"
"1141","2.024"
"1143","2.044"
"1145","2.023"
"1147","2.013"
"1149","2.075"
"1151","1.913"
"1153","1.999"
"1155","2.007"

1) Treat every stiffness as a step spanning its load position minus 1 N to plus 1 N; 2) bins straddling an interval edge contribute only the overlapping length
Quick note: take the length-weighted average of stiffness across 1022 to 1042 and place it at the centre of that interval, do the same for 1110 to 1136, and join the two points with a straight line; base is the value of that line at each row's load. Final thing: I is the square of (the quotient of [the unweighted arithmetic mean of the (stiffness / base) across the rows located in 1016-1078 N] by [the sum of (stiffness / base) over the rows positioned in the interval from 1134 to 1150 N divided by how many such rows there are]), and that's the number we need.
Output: 0.98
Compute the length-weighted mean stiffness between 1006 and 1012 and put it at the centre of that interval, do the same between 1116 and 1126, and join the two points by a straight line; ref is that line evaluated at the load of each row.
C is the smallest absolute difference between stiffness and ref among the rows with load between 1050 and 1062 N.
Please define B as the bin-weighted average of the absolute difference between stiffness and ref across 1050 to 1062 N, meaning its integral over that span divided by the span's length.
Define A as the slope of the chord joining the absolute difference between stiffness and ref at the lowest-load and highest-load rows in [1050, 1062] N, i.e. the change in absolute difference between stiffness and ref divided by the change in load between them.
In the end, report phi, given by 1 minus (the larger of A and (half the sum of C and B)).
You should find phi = 0.974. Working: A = 0.003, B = 0.035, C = 0.018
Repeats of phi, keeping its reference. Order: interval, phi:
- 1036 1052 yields 0.976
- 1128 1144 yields 0.979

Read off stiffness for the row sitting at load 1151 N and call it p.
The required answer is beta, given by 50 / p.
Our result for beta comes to 26.1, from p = 1.913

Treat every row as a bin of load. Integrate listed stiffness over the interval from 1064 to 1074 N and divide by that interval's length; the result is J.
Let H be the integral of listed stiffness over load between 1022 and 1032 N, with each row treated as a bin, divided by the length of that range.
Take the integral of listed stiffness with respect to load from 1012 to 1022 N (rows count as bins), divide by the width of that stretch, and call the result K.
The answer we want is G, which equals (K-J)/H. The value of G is -0.007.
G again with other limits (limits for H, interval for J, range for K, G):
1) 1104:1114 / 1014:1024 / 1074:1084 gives 0.001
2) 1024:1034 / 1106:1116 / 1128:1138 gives 0.001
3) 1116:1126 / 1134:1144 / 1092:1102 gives 0.002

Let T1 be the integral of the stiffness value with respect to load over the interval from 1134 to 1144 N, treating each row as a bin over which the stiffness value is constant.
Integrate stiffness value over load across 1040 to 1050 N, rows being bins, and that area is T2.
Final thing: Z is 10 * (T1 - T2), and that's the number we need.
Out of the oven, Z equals 5.2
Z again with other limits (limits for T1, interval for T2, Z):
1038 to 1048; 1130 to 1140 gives -4.3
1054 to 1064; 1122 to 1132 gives 2.0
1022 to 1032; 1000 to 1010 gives -2.6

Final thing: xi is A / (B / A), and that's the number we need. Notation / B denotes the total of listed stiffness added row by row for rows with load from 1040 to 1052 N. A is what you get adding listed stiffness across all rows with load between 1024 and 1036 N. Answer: 12.45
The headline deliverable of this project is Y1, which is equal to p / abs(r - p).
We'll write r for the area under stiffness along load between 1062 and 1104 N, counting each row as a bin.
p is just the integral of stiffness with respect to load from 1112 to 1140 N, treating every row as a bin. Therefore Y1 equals 2.0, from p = 56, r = 85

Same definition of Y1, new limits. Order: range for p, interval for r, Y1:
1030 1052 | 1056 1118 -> 0.5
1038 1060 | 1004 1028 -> 10.0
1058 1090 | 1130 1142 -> 1.6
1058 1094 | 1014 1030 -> 1.8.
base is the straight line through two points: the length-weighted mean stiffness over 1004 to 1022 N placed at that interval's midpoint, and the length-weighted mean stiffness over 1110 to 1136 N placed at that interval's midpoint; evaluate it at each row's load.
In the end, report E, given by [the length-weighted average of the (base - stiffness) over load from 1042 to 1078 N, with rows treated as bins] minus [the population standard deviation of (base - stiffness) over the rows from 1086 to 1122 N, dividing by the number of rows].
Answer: -0.041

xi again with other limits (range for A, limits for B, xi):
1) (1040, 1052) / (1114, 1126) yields 11.70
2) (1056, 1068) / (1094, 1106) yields 12.00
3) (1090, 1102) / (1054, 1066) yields 12.13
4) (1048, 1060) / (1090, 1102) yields 12.04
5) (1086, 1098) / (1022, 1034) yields 12.20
